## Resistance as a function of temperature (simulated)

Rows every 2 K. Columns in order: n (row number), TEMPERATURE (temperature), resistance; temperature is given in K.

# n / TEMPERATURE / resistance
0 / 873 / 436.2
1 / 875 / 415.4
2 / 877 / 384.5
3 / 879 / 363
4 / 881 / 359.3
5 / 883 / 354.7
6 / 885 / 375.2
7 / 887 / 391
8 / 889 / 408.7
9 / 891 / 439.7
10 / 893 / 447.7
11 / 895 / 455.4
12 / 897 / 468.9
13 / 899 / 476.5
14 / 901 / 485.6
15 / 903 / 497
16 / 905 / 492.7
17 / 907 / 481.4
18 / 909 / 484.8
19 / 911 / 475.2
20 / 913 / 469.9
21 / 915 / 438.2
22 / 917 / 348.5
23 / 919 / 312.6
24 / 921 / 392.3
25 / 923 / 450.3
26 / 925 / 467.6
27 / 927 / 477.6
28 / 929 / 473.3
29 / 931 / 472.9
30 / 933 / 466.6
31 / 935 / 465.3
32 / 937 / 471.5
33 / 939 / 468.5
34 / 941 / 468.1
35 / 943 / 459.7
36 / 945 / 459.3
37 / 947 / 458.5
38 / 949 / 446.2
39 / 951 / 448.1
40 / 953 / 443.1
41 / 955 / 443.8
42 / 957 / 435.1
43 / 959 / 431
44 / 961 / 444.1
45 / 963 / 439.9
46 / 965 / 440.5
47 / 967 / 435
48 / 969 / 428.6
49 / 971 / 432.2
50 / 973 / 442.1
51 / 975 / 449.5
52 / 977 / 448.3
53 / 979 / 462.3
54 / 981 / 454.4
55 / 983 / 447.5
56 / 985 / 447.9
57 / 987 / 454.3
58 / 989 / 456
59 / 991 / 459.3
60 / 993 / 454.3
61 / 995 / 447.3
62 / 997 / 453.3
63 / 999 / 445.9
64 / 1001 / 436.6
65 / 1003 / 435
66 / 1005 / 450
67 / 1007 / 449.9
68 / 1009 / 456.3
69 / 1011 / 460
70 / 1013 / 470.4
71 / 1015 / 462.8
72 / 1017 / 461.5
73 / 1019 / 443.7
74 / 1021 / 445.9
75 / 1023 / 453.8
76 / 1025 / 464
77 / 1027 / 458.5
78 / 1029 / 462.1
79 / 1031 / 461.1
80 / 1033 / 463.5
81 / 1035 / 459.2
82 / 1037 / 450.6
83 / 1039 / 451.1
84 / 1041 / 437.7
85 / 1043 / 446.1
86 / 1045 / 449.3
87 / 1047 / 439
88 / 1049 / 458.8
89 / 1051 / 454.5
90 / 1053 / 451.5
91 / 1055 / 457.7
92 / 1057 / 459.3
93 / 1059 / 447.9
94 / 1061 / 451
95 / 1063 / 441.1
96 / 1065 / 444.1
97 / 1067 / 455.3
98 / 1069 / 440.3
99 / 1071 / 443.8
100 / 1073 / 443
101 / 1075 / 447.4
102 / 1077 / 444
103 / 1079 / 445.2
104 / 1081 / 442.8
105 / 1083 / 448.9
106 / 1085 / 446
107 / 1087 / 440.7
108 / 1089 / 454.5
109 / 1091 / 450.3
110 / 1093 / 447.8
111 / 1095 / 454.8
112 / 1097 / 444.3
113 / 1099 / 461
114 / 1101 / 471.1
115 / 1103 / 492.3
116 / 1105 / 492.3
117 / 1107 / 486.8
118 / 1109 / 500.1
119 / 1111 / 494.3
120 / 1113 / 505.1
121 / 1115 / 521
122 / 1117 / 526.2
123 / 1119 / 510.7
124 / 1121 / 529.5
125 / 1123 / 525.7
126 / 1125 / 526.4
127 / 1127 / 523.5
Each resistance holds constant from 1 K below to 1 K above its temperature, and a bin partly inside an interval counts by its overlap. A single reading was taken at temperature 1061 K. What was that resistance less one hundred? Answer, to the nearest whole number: 351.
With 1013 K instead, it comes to 370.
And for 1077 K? 344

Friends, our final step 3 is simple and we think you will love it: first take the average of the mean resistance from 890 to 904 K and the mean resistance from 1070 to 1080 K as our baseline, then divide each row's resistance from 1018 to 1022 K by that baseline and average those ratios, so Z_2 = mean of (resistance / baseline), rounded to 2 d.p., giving 0.98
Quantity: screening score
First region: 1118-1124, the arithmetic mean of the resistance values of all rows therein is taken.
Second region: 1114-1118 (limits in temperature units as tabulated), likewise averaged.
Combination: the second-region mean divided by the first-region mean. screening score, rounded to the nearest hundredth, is 1.00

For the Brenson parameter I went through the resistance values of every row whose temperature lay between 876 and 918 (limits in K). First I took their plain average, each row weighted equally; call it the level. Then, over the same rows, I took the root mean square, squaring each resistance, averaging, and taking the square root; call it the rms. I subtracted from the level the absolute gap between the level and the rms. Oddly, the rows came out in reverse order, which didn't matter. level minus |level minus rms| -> 430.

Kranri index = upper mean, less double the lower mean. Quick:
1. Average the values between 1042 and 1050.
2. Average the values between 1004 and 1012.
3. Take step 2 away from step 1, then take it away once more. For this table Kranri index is -460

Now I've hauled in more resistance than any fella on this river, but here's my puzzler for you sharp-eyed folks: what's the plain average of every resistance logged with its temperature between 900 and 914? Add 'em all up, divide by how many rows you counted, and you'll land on 484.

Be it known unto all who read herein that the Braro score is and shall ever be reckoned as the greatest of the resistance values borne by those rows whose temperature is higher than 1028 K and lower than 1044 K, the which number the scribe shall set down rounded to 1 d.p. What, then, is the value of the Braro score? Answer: 463.5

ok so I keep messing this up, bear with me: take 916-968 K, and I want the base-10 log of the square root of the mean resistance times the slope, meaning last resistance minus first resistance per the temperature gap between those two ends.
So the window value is 1.44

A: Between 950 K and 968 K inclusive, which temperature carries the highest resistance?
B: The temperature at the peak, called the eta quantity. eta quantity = 951 K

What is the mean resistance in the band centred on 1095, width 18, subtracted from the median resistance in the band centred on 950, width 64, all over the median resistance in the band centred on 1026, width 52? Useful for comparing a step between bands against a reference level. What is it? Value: -0.02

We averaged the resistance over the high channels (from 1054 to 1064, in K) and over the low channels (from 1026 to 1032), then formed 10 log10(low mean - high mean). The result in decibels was 10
